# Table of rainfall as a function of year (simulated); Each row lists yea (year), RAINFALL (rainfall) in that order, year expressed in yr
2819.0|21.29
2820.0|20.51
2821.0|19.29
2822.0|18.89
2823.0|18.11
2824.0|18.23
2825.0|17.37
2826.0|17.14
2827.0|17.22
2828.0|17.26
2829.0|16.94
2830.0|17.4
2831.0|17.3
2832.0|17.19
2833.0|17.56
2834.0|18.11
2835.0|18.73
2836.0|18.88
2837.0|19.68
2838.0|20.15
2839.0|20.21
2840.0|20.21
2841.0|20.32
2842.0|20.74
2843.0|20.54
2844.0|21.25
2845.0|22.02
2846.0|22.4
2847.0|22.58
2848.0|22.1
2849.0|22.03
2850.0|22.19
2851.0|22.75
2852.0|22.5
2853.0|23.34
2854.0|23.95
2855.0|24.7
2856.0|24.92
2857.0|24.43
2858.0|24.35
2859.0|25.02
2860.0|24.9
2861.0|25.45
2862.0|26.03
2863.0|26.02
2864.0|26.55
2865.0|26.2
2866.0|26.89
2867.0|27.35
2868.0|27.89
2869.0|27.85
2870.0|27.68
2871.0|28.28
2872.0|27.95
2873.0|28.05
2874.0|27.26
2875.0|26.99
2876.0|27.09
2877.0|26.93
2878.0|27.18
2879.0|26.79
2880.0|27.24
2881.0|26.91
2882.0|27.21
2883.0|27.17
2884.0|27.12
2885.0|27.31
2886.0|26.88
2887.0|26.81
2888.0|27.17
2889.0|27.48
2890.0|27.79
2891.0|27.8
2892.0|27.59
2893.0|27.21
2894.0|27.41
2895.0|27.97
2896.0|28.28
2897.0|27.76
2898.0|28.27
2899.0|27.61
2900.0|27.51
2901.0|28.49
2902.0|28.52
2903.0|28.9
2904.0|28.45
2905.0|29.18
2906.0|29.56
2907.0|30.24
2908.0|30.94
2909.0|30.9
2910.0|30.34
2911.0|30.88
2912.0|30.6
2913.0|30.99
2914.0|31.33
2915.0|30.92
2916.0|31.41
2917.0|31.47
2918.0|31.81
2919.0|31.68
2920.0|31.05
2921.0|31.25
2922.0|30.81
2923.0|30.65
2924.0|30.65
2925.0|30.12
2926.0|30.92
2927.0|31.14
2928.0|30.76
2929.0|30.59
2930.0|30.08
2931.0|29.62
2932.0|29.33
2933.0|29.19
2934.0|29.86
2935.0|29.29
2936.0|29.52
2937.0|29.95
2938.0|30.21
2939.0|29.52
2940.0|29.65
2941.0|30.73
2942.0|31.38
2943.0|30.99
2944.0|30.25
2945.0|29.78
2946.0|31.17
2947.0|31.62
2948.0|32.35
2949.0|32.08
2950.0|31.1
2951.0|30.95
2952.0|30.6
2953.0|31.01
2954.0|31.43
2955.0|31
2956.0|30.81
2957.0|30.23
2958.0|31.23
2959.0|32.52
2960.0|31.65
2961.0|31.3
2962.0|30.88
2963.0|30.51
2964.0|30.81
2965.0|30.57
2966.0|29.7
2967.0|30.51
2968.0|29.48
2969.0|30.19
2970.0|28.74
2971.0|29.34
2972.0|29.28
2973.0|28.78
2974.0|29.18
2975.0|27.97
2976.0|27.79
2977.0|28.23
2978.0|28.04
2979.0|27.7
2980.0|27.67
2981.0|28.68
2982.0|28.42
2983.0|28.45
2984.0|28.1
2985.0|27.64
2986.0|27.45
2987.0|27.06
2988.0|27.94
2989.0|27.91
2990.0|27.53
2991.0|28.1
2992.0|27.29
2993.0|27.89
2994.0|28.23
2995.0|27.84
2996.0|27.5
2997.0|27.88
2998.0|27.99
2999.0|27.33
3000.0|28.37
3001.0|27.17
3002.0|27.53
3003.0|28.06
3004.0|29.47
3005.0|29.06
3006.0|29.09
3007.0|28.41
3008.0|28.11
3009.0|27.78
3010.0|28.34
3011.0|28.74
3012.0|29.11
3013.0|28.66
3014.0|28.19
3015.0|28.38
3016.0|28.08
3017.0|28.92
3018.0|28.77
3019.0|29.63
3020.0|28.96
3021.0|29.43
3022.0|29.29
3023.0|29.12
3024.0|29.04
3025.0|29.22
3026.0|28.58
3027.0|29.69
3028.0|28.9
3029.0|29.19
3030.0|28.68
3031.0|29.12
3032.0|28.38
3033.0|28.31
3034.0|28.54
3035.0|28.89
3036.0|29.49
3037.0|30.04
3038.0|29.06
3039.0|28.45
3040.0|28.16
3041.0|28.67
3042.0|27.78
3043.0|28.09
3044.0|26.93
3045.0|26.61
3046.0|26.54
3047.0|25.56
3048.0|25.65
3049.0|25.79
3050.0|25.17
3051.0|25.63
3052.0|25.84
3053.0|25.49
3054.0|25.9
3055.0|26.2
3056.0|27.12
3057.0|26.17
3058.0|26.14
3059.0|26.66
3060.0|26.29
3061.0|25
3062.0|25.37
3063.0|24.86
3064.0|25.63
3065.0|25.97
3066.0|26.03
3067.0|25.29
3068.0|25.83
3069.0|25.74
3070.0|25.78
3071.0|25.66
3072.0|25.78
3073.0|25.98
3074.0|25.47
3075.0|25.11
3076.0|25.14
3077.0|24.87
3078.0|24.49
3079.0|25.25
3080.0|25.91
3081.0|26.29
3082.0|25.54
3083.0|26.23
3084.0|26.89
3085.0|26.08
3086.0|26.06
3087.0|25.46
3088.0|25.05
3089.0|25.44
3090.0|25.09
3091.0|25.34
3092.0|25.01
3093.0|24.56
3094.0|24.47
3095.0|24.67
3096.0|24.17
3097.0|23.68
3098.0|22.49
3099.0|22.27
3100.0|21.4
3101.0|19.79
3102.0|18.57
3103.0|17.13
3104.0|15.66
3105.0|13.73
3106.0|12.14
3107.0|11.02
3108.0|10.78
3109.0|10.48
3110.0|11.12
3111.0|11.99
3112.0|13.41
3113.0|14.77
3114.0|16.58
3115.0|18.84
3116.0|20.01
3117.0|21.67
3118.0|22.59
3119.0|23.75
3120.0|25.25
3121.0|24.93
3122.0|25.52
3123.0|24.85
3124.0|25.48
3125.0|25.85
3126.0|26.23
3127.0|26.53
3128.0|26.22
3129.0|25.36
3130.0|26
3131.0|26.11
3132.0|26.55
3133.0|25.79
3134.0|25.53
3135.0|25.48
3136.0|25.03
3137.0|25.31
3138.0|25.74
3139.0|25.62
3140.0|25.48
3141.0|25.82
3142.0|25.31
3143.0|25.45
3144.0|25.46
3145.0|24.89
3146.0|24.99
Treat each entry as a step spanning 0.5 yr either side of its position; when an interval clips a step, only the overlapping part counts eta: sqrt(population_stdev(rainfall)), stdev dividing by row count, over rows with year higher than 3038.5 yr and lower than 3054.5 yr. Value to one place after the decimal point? 1.1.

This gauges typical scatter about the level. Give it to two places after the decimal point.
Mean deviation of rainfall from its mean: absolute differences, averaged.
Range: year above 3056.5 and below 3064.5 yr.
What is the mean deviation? 0.55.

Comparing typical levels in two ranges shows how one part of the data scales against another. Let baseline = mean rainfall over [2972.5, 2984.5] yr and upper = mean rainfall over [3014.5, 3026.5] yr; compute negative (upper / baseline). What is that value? -1.0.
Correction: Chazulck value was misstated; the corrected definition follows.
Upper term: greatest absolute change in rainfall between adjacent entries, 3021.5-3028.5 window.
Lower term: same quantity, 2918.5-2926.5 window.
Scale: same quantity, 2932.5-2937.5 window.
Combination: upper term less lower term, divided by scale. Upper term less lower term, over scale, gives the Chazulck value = 0.5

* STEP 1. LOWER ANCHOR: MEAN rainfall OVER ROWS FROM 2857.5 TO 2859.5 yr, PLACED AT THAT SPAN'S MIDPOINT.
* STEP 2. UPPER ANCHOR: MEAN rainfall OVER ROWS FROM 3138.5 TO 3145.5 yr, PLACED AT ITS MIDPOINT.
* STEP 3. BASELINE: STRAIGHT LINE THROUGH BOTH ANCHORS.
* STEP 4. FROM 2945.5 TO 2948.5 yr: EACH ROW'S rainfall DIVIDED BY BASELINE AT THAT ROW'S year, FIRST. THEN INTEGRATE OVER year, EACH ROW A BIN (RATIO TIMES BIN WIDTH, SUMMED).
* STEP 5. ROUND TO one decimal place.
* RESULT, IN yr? 3.8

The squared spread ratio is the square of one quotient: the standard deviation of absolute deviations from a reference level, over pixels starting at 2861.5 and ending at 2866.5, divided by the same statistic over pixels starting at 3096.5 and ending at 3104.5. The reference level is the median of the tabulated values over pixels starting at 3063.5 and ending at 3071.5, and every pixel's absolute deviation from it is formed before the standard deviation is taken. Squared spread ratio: 0.02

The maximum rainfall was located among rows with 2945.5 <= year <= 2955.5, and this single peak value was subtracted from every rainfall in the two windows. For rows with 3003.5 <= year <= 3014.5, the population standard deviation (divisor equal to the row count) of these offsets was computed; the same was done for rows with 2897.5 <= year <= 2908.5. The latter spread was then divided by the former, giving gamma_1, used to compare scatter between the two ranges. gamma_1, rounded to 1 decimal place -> 2.0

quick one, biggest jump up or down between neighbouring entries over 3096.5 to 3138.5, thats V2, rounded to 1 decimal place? 2.3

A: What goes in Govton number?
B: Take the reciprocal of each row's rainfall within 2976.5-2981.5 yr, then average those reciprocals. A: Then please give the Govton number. 0.0356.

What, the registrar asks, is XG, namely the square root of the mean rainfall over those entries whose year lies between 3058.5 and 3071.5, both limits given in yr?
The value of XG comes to 5.07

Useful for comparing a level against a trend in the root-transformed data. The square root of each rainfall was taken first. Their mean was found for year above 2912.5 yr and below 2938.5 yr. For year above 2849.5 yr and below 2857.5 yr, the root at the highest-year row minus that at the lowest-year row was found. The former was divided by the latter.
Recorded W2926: 24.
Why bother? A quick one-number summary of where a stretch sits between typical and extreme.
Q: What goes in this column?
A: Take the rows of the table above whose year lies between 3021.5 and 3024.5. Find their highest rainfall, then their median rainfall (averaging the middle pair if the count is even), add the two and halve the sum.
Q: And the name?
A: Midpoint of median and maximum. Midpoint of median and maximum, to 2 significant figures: 29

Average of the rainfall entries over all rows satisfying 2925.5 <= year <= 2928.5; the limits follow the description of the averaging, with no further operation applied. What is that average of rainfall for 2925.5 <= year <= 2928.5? 31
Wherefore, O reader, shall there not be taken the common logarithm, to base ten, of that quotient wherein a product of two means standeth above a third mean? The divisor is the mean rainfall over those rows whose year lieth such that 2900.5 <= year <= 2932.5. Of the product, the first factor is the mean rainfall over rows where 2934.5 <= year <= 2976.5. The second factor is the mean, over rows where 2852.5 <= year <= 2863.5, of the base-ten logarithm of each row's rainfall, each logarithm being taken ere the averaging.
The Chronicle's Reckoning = 0.14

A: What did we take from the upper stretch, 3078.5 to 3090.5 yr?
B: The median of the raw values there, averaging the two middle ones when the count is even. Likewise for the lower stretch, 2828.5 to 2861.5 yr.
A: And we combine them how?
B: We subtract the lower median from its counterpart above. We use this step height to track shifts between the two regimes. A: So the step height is 4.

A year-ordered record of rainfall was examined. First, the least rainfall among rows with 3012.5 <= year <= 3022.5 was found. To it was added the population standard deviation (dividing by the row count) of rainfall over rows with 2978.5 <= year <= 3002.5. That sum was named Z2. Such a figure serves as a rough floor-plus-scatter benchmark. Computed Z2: 28.5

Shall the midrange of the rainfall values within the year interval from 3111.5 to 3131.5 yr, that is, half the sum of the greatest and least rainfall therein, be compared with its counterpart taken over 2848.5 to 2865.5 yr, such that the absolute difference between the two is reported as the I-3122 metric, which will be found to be 4.3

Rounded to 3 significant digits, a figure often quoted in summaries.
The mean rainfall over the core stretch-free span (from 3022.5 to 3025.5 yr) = 29.1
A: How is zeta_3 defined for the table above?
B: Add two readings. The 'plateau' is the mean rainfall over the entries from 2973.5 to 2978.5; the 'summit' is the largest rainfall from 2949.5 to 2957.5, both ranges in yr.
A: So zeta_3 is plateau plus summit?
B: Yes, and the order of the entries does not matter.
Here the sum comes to 60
